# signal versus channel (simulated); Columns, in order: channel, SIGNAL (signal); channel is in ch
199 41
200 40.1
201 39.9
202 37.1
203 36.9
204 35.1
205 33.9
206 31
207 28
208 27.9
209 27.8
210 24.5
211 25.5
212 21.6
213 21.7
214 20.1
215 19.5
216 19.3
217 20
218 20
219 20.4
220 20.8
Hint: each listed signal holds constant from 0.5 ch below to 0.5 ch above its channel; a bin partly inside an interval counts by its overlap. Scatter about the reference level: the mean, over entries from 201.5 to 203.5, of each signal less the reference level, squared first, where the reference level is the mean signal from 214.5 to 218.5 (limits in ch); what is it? 299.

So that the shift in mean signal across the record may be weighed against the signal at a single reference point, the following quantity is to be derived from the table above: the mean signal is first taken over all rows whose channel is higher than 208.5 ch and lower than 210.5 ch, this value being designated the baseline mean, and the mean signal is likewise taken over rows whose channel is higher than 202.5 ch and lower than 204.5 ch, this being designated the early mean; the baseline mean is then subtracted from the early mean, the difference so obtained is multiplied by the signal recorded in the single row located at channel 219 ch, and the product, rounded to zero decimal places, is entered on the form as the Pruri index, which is 201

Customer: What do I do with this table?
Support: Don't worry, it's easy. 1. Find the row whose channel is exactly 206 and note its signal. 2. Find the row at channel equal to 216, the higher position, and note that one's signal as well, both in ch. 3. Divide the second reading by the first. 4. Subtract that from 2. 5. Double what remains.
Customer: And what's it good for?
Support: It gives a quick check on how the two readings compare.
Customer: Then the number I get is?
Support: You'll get 2.75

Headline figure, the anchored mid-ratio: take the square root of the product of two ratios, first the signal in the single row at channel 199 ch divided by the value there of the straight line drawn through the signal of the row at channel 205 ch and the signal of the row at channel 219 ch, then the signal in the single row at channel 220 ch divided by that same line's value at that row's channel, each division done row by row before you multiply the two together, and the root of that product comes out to 1.05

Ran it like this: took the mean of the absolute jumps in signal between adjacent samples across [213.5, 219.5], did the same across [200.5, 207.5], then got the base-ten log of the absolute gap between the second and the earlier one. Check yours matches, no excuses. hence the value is 0.21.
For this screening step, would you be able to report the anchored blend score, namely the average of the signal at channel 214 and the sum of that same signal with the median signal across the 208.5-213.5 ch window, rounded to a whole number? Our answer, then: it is 32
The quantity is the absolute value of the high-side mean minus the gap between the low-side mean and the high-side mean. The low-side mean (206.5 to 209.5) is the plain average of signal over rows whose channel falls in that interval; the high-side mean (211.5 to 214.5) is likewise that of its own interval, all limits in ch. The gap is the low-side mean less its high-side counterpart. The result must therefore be 14.4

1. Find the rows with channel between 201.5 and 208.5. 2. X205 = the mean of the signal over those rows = 33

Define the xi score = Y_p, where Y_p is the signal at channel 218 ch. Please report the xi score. 20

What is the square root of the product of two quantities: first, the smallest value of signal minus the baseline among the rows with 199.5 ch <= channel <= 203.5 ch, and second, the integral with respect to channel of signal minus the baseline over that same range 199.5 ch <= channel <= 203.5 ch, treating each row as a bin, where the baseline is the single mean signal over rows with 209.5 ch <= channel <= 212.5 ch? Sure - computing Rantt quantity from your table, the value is 28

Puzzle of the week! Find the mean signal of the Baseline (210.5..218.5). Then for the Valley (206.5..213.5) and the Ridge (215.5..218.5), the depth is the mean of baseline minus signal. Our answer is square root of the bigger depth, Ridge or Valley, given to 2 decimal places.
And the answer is 1.09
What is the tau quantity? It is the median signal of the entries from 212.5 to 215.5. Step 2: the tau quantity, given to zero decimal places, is 20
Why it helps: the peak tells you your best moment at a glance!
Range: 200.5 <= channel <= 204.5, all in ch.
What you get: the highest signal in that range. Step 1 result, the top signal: 39.9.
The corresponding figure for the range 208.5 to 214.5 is 27.8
